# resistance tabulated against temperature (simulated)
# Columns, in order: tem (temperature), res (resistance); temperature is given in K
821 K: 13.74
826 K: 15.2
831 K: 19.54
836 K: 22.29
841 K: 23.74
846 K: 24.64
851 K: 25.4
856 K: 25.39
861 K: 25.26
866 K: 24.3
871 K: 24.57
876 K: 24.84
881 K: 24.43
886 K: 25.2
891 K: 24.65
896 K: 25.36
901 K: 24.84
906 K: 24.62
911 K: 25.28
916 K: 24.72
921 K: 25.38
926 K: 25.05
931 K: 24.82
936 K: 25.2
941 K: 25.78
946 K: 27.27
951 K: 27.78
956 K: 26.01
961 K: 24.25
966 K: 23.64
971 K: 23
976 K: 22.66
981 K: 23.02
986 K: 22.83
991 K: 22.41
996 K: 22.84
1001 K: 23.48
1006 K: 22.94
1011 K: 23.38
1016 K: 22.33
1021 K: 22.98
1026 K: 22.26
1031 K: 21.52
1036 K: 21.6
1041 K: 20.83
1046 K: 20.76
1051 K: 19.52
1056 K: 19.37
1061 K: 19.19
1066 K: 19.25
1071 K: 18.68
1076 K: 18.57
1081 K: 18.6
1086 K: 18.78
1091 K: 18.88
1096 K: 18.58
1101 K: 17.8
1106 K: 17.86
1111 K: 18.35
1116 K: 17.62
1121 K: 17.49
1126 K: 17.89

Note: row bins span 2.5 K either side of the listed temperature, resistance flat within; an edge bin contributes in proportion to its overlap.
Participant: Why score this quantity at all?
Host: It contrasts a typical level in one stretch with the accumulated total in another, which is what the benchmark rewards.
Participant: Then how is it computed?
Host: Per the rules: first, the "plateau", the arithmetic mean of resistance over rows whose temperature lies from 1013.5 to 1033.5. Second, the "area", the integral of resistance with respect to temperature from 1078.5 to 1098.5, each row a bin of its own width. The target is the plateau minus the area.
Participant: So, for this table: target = -352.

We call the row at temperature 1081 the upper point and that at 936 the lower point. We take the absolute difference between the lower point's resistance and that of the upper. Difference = 7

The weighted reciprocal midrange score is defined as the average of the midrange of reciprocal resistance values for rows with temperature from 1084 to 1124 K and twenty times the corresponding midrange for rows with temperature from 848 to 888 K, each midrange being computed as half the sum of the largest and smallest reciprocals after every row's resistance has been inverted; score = 0.43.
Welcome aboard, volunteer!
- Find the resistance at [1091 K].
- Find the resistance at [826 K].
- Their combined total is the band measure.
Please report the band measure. 34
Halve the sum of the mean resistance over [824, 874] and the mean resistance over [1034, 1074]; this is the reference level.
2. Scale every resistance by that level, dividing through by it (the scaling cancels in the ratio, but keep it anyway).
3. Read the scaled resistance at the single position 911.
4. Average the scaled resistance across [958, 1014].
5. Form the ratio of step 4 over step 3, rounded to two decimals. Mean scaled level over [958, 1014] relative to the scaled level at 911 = 0.92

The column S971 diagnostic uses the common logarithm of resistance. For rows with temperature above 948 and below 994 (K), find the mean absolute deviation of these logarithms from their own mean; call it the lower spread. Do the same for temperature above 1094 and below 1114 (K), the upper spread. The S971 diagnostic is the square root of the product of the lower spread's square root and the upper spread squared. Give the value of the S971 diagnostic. 0.0030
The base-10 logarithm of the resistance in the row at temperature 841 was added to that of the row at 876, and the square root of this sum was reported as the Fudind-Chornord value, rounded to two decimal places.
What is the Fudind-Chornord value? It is 1.66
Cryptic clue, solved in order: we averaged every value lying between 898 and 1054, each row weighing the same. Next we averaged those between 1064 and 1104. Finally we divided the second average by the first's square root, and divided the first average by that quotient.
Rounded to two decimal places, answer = 6.17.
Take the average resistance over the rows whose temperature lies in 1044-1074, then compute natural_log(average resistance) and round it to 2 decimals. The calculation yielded 2.97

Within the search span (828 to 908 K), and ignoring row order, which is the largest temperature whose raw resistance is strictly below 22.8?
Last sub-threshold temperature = 836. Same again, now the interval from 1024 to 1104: 1101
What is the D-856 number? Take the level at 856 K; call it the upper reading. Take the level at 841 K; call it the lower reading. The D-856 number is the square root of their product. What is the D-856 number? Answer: 25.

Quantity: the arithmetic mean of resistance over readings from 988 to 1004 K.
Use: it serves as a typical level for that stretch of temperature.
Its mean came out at 22.9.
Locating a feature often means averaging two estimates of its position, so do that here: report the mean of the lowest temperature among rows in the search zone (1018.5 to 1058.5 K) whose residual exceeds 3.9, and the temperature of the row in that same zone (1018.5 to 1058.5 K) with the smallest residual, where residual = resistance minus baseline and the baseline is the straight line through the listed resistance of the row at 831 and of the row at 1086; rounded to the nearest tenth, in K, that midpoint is 1038.5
